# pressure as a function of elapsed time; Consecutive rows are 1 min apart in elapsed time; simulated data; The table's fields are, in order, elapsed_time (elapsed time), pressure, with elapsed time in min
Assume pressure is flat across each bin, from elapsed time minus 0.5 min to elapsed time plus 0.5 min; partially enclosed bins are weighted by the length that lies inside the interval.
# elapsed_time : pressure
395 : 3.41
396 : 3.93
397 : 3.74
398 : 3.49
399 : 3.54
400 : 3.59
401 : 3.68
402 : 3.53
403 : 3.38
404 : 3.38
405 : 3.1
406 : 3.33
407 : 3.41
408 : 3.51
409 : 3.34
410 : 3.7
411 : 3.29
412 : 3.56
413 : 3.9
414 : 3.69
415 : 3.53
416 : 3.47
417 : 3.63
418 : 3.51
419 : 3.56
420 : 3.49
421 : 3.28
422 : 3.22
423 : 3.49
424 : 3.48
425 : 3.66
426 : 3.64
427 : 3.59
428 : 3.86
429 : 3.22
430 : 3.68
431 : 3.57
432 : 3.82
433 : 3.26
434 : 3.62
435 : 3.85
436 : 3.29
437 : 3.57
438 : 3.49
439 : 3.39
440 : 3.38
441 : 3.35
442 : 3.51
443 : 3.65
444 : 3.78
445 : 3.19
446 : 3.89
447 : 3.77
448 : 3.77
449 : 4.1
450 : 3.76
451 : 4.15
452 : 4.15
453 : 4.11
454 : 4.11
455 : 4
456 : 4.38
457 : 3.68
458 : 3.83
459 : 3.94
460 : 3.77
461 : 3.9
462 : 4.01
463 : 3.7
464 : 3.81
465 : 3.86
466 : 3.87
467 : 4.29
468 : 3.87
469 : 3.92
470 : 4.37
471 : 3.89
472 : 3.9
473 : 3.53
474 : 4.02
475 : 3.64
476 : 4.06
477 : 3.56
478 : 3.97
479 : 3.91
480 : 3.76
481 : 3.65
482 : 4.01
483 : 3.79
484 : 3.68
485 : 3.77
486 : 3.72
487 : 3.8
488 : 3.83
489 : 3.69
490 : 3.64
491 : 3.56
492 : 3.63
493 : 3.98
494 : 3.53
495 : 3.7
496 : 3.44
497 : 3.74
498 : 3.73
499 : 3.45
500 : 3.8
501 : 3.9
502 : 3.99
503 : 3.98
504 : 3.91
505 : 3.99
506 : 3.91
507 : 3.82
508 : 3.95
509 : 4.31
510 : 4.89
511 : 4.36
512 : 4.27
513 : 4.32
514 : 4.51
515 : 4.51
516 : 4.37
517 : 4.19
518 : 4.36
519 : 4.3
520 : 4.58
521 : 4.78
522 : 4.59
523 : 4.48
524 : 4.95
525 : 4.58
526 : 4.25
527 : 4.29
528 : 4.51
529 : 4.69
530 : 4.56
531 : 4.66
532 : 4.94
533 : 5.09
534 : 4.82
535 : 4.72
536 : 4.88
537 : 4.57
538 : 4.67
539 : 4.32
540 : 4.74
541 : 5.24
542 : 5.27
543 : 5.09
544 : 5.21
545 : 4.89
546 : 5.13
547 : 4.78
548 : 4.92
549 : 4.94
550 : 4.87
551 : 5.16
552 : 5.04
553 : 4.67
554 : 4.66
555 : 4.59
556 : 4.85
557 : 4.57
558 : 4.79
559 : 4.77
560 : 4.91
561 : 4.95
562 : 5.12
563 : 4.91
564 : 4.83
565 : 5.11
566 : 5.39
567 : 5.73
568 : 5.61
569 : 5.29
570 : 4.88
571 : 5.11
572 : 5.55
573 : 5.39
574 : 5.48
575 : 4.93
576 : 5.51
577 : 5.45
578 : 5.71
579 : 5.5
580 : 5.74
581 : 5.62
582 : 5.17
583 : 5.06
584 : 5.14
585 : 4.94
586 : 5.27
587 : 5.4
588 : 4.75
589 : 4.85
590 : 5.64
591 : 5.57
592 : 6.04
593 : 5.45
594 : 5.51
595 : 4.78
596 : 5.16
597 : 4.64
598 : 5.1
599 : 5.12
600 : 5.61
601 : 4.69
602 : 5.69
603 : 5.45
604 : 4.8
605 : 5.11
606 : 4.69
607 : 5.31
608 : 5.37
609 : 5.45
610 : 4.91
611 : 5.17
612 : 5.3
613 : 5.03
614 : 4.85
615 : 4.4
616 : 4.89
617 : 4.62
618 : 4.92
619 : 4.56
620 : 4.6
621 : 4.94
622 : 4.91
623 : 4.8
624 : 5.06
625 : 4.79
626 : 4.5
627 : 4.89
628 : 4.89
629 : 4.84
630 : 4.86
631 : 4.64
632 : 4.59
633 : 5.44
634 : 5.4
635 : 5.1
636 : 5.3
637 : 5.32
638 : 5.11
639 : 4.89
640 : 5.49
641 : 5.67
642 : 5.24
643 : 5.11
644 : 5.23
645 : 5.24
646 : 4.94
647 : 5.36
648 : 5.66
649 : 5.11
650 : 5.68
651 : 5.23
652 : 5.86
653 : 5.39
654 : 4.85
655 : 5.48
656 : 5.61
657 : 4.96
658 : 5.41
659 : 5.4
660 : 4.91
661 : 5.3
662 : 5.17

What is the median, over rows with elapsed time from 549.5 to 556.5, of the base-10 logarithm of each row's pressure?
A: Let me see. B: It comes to 0.69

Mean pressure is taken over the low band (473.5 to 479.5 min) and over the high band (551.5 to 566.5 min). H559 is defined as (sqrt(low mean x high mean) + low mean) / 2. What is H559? 4.1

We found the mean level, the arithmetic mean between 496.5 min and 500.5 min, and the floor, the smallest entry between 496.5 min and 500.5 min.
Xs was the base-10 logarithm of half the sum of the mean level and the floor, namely 0.55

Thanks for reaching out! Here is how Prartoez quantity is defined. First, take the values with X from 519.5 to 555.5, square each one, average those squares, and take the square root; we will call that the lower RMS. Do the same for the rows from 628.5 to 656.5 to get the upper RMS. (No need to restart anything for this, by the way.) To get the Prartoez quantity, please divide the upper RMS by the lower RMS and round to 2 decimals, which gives 1.10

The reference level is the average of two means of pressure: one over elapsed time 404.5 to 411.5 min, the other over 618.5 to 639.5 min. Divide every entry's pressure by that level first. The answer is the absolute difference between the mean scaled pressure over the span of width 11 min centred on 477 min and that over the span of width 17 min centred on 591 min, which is 0.33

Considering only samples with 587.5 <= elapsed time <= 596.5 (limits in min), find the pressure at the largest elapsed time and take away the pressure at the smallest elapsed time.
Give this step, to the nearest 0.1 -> 0.4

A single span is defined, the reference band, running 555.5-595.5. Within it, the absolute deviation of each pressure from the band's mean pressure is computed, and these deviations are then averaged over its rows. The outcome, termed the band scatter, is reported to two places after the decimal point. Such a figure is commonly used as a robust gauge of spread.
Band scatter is 0.31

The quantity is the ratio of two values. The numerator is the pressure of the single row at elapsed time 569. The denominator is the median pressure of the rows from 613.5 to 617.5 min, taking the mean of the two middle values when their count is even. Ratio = 1.12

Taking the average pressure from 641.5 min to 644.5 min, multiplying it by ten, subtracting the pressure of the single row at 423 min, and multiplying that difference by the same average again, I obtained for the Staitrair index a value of 252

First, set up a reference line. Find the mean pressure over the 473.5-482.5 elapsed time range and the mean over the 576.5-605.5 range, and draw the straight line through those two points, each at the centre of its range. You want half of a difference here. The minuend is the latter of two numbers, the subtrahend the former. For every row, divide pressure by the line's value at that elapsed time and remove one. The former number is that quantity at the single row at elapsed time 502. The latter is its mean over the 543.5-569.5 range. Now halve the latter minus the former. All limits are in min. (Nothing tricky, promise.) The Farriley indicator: 0.034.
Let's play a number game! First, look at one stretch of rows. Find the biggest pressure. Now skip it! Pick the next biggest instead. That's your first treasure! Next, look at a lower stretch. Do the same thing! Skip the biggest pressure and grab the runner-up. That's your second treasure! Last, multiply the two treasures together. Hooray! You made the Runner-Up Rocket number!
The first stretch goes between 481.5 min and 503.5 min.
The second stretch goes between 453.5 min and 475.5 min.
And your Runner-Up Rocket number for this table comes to 17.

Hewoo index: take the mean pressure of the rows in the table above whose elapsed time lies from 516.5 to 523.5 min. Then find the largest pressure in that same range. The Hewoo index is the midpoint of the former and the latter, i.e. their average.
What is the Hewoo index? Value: 4.6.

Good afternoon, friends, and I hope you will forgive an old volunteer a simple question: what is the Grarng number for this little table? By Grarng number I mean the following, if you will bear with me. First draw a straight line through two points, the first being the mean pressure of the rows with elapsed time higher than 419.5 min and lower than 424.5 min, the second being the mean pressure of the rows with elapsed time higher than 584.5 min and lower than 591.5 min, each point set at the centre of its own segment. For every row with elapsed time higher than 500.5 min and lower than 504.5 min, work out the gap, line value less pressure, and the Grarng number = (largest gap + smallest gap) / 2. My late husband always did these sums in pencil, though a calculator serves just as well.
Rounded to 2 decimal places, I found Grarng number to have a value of 0.33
